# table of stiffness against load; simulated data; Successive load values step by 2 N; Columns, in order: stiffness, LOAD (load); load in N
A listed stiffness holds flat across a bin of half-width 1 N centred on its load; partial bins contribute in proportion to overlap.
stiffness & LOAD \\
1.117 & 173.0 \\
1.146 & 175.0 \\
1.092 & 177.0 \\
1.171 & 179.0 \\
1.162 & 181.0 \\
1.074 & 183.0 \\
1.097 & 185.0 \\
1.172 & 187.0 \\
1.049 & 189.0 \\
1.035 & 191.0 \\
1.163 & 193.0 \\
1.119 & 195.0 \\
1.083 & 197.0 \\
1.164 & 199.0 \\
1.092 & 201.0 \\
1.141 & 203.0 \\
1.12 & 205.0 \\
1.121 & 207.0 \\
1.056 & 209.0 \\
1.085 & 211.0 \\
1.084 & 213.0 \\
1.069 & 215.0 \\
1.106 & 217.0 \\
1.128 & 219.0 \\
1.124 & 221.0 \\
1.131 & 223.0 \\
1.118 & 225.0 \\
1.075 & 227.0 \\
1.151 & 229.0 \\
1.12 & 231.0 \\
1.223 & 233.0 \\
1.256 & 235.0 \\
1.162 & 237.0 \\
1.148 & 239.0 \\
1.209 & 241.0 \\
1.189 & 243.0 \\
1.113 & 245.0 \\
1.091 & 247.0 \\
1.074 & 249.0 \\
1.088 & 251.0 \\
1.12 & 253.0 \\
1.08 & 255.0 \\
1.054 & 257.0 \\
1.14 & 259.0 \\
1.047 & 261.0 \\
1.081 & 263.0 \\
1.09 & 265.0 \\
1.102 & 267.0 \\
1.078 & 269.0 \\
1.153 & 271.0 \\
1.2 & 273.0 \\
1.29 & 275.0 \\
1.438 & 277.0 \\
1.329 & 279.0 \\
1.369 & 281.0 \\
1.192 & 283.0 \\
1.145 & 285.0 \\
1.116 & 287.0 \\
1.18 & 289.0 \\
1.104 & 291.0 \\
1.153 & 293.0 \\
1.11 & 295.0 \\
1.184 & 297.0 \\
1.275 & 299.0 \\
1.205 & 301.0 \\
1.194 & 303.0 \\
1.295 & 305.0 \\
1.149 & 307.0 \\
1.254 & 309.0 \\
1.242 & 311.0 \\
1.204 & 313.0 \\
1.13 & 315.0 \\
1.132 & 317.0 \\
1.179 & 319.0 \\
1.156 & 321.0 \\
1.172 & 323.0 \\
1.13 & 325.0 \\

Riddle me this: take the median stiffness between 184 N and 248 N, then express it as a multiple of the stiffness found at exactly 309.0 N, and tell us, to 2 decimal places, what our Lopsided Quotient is 0.89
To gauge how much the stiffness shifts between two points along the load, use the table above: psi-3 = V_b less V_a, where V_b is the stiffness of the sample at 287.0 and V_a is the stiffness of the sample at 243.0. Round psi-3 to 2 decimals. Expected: -0.07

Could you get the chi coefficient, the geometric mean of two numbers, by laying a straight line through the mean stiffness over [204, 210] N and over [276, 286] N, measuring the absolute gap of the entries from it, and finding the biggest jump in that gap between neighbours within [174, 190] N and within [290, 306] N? 0.109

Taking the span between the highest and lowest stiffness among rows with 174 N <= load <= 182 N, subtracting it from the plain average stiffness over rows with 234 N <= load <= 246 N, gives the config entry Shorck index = 1.10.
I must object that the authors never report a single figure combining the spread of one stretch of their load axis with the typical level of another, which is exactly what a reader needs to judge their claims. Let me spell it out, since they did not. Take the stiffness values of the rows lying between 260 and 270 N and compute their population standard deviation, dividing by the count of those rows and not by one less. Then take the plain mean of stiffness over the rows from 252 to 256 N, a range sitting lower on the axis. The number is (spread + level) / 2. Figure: 0.559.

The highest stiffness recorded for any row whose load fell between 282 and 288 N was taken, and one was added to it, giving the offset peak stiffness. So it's 2.19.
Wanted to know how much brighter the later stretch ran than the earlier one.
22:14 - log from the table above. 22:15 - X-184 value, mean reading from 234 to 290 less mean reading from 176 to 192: 0.055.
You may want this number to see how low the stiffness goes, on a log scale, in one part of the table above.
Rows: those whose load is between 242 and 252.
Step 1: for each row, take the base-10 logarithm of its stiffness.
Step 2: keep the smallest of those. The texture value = 0.031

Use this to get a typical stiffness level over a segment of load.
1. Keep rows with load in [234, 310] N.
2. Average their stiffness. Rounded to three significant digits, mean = 1.17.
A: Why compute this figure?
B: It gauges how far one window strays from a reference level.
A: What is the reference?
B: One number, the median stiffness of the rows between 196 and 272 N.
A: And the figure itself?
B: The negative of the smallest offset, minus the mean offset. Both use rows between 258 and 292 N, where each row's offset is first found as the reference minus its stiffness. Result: 0.39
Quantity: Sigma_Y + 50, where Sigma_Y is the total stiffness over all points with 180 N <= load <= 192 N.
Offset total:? 56.6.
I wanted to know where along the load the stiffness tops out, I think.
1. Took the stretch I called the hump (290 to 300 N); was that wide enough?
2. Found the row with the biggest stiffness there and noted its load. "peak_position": 299.0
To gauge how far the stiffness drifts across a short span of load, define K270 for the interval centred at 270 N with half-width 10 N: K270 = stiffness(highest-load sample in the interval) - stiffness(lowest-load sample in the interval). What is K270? 0.28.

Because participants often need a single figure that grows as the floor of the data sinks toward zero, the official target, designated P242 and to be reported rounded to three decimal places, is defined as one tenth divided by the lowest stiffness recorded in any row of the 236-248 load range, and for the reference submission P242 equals 0.092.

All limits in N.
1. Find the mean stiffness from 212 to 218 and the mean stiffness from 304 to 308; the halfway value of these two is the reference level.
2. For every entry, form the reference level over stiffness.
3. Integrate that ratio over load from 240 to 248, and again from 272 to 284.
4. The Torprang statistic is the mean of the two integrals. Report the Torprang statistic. 9.4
